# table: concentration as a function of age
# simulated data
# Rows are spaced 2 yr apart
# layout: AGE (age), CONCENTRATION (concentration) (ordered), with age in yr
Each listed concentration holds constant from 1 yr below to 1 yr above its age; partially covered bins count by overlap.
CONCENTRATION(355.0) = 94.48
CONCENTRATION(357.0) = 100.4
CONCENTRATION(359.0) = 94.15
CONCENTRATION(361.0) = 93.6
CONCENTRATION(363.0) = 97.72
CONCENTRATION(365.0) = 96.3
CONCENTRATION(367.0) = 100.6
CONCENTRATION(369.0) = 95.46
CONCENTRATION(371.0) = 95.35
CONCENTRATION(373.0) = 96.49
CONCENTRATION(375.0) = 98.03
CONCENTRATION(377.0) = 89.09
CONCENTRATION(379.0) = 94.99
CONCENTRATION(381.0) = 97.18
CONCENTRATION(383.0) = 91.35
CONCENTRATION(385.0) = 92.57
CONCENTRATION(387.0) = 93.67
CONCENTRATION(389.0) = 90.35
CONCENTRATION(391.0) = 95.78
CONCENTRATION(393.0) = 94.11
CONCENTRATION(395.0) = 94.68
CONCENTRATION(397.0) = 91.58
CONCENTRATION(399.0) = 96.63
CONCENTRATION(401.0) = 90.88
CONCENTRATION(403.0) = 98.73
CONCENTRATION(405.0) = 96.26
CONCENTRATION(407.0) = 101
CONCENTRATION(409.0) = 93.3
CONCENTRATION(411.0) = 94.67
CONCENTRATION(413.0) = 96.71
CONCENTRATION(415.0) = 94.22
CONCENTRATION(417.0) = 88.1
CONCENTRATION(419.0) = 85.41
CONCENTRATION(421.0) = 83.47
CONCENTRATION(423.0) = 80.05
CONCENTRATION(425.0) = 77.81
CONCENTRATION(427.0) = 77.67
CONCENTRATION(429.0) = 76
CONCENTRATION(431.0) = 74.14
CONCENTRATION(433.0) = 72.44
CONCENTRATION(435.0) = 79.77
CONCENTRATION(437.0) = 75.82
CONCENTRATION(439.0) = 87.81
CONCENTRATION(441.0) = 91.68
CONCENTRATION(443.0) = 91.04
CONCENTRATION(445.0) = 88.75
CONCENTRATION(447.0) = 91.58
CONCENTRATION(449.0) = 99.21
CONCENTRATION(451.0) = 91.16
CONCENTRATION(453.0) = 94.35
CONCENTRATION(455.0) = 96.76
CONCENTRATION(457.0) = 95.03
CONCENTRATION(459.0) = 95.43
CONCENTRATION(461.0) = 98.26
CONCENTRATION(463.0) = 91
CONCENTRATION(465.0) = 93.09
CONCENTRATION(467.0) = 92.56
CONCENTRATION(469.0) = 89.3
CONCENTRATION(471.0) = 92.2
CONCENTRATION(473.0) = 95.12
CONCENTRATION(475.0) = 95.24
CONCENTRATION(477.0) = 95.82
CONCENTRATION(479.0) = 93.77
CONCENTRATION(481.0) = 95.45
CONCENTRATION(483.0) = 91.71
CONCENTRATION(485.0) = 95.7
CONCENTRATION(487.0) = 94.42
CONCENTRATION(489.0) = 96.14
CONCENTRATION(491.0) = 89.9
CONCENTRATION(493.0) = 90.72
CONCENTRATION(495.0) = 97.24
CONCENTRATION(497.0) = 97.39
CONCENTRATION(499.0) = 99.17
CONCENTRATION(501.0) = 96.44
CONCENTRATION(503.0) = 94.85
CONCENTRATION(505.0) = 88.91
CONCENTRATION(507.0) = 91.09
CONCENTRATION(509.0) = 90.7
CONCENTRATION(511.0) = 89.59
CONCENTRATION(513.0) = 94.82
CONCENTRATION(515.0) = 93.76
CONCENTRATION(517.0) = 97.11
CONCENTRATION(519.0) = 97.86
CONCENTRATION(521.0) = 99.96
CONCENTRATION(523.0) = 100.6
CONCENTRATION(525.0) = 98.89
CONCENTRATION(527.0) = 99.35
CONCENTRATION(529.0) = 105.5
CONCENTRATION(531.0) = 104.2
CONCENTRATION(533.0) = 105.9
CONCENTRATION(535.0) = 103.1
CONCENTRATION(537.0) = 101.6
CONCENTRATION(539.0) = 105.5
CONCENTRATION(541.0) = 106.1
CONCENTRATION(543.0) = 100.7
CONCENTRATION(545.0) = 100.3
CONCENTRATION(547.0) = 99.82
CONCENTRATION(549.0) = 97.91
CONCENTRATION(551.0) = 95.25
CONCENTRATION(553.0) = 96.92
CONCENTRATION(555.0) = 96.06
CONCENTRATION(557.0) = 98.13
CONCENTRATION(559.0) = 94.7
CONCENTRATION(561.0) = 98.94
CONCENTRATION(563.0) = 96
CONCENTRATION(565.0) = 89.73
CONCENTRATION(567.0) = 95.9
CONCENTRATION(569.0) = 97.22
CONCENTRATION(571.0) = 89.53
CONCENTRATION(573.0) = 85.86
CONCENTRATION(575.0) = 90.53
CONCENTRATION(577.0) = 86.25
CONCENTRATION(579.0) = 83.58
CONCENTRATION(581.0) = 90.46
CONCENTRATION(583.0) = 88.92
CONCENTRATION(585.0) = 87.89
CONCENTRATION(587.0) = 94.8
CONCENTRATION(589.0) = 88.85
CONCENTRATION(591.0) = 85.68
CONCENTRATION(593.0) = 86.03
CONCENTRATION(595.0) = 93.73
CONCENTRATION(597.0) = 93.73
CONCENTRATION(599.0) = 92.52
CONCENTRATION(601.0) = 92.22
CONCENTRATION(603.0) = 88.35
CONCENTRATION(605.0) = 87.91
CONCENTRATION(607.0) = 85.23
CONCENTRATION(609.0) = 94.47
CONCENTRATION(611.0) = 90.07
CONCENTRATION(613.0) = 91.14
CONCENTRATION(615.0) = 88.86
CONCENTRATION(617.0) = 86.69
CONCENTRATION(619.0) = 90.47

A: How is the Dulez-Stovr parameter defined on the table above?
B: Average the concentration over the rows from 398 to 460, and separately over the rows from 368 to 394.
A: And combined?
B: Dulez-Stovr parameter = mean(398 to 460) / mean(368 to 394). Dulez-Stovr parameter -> 0.94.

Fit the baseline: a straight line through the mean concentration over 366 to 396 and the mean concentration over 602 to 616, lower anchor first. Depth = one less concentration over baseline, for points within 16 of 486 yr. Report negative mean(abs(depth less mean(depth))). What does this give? -0.022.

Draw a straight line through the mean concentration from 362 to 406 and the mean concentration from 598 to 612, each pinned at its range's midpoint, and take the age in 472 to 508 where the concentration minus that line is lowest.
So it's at 505.0 yr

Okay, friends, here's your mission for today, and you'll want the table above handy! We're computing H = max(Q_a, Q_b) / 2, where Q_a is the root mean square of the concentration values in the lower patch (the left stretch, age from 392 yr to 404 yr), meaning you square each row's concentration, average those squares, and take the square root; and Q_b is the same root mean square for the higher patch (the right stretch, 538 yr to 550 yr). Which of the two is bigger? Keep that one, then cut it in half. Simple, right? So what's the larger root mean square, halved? 50.9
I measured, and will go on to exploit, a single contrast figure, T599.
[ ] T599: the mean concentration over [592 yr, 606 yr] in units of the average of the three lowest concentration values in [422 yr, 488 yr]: 1.22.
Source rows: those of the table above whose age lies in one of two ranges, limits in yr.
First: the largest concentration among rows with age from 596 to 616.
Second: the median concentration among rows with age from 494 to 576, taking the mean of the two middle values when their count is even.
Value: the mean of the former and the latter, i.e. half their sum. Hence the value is 95.9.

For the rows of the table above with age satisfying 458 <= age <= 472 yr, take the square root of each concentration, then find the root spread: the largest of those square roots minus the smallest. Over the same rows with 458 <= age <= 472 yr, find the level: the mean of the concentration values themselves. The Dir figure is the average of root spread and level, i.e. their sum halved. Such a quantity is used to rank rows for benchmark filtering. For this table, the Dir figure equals 46.8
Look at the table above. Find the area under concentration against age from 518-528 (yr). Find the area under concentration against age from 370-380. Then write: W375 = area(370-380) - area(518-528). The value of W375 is -45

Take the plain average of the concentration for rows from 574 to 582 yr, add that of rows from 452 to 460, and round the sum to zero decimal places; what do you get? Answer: 183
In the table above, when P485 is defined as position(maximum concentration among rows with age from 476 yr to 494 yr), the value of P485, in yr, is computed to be 489.0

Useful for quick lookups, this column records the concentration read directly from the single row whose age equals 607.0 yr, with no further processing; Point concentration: 85.23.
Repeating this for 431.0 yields 74.14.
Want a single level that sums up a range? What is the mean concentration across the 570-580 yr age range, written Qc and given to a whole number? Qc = 87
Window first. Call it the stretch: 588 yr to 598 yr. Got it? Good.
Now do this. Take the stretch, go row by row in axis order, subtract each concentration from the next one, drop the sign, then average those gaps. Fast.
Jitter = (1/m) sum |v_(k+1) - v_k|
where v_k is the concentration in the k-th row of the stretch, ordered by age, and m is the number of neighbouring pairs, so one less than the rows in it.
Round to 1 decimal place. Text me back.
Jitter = 2.8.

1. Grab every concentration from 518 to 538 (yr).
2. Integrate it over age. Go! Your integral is 2034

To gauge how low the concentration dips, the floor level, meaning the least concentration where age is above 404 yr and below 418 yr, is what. 88.1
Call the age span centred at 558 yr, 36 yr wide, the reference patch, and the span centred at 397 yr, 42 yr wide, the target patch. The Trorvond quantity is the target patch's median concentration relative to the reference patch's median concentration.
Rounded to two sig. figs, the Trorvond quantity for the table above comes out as 0.98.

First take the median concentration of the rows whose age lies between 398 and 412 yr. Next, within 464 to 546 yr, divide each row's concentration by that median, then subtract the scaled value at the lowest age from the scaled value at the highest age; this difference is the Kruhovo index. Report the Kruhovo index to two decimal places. 0.07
